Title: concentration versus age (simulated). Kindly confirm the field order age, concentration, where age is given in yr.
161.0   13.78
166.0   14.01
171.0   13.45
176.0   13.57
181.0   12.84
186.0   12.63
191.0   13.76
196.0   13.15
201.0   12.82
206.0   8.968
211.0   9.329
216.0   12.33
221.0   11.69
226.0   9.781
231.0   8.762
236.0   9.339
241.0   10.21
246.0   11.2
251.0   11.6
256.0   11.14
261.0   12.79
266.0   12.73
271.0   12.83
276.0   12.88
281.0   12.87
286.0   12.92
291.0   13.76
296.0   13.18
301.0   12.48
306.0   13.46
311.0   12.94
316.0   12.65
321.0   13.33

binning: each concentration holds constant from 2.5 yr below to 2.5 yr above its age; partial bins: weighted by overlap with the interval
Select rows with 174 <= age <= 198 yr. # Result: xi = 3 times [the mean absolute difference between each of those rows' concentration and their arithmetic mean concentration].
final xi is 1.1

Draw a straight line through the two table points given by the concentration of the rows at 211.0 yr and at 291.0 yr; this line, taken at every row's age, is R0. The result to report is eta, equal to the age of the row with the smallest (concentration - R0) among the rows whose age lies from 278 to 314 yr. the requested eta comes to 311.0 yr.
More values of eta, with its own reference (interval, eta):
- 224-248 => 231.0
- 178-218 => 206.0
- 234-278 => 236.0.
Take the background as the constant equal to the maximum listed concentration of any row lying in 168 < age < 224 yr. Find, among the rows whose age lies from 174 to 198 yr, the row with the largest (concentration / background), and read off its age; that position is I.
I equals 191.0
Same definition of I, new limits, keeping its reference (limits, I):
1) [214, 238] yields 216.0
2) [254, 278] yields 276.0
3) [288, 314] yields 291.0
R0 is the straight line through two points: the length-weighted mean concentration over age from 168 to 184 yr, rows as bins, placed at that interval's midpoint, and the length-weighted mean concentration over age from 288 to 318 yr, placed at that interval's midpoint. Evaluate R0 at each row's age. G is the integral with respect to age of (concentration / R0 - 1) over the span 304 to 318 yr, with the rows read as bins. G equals -0.1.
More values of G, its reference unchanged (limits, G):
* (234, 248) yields -3.1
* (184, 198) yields -0.1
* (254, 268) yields -1.0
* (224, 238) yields -4.2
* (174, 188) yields -0.3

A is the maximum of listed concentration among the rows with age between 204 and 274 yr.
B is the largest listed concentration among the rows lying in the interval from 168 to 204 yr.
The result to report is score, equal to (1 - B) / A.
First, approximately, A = 12.83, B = 13.76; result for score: -0.99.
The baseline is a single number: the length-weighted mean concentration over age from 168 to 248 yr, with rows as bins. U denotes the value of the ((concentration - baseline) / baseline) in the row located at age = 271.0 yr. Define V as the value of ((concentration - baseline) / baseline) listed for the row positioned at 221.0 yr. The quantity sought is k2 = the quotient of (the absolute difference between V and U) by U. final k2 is 0.9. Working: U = 0.115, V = 0.02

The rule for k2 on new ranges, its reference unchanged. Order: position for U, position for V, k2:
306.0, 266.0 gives 0.4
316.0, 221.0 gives 0.8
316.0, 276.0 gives 0.2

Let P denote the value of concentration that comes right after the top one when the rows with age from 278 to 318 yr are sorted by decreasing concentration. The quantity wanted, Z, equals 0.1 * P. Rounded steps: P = 13.46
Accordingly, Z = 1.35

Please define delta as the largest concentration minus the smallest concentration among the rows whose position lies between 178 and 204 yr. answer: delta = 1.1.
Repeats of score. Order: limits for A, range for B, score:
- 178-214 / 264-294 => -0.93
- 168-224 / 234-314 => -0.93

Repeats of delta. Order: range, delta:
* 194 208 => 4.2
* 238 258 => 1.4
